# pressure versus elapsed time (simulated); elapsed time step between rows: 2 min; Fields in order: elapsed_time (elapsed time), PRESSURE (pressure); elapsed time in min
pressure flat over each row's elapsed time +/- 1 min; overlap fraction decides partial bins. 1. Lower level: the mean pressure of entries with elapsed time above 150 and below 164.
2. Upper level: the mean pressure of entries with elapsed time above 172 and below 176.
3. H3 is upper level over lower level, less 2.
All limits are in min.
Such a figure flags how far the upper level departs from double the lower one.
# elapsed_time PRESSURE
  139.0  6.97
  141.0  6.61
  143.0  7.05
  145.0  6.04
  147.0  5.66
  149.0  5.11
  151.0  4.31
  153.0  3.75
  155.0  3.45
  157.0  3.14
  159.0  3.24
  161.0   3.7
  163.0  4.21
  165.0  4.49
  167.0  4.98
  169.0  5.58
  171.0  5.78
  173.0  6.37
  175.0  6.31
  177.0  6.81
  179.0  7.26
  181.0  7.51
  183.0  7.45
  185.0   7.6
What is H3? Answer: -0.28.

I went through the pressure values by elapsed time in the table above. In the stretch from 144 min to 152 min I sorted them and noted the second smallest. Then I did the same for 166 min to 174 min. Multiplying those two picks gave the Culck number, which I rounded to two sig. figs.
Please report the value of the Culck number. 29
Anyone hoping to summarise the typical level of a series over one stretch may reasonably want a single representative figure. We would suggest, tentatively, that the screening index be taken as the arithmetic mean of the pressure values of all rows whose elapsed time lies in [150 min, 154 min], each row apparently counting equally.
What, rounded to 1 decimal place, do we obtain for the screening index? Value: 4.0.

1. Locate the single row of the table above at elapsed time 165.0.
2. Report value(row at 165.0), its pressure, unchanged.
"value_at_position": 4.49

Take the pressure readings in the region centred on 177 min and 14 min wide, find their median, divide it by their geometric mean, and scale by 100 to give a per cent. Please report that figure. 101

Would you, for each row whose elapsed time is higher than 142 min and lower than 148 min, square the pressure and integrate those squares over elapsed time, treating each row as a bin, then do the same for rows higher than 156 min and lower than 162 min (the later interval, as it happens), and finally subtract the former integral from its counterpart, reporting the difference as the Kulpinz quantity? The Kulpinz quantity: -168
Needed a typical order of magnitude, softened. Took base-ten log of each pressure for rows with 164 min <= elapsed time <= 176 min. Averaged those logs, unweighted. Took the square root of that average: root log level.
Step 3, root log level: 0.86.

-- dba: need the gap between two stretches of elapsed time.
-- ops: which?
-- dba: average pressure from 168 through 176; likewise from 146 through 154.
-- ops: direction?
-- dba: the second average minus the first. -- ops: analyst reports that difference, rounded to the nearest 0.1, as -1.3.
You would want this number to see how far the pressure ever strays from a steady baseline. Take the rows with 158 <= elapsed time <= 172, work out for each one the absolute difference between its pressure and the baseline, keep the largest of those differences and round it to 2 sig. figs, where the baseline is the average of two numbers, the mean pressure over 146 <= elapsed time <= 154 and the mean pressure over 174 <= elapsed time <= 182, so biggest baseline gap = 2.6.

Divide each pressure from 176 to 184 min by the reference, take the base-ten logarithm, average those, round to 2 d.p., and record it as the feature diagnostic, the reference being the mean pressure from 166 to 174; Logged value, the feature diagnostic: 0.11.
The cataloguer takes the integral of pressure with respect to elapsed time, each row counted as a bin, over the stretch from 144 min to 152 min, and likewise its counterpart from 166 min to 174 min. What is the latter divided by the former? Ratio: 1.1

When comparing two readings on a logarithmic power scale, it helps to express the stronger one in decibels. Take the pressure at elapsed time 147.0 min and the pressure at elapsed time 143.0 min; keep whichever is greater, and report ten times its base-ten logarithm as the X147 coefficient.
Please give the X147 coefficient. 8.48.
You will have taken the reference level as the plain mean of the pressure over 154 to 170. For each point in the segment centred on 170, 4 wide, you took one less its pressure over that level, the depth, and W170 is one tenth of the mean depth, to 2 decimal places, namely -0.04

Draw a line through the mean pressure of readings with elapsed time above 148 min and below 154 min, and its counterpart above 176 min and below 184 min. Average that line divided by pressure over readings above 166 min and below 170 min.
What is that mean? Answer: 1.15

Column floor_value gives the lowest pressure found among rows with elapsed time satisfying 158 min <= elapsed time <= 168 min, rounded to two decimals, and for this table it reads 3.24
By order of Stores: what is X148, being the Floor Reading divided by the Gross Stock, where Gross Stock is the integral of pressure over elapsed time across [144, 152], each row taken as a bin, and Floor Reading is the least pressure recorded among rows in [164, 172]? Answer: 0.11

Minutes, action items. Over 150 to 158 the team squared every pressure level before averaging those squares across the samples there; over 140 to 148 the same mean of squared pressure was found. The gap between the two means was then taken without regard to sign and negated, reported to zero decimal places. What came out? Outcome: -27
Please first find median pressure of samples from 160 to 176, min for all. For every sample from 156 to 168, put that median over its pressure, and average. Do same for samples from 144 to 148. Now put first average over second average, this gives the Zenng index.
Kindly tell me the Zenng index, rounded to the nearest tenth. 1.5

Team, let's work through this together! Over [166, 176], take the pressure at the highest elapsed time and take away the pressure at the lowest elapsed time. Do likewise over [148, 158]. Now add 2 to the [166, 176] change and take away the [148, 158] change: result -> 5.3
